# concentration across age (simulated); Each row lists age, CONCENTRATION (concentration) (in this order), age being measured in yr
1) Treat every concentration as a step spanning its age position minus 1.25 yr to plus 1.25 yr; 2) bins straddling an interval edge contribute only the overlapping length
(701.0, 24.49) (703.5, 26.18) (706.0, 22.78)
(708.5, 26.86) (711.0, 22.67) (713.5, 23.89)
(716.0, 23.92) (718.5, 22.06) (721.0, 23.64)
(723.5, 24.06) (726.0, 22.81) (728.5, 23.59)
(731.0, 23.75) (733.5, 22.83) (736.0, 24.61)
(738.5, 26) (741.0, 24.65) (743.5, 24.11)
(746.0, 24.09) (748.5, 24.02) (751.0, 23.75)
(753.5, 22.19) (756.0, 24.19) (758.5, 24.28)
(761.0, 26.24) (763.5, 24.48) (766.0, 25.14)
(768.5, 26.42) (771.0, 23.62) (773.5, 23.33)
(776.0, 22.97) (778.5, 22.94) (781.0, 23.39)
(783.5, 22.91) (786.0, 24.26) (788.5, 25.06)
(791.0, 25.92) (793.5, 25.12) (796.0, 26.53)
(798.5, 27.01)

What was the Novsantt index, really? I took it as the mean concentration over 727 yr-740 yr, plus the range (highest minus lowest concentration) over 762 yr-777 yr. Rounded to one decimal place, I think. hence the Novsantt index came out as 27.6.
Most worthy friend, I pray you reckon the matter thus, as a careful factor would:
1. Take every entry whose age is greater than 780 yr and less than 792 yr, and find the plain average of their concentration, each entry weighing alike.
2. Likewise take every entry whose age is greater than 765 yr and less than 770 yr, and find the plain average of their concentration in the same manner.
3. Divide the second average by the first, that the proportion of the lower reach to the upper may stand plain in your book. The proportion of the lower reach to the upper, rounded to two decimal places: 1.06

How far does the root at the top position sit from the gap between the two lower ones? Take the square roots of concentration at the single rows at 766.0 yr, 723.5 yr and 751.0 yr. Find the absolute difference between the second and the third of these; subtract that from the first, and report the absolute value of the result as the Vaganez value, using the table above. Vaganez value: 4.98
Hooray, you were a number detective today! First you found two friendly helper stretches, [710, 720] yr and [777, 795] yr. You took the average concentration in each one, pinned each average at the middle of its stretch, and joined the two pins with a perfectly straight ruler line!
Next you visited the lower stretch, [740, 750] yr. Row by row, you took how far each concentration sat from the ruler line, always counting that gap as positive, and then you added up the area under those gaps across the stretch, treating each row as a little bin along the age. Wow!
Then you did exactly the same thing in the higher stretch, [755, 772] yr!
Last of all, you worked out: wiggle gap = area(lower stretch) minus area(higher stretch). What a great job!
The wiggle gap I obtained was -14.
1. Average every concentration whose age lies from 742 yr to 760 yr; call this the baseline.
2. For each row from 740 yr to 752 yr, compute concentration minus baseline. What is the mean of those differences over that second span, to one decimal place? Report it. 0.3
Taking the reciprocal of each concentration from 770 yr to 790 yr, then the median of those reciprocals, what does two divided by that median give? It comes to 46.7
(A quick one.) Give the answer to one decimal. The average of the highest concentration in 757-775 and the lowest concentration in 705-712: 24.5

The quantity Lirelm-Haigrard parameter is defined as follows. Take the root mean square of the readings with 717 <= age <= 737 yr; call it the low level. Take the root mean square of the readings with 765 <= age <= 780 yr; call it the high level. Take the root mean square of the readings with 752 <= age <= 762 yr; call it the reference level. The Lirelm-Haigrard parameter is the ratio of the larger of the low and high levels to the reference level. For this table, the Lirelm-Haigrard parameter 0.99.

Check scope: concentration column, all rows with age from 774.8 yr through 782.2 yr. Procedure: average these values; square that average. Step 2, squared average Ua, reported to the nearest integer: 534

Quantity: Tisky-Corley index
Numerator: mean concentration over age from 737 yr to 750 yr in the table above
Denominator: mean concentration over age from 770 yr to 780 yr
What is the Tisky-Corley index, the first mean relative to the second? 1.06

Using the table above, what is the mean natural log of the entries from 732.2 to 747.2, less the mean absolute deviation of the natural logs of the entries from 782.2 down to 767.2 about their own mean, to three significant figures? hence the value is 3.16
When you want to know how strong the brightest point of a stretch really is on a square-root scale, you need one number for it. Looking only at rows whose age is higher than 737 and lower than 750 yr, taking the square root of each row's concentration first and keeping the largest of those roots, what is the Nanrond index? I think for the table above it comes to 5.099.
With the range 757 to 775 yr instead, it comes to 5.140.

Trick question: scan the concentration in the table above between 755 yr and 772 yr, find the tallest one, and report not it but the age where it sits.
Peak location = 768.5 yr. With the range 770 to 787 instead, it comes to 786.0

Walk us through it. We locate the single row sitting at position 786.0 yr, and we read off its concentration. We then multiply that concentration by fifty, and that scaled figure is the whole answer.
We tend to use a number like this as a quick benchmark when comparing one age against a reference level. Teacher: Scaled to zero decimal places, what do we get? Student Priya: 1213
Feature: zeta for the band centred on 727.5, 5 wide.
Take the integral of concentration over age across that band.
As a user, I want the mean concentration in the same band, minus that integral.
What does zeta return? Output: -93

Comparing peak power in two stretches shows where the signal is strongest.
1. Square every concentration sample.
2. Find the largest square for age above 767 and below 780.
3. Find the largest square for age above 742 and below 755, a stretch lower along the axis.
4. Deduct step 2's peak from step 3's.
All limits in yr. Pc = -117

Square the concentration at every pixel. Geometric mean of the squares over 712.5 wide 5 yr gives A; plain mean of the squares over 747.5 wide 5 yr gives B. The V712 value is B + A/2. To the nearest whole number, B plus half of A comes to 849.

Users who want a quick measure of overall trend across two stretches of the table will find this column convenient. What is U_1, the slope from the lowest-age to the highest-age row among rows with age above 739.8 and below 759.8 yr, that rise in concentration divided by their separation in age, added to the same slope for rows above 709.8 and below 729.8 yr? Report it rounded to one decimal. 0.0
